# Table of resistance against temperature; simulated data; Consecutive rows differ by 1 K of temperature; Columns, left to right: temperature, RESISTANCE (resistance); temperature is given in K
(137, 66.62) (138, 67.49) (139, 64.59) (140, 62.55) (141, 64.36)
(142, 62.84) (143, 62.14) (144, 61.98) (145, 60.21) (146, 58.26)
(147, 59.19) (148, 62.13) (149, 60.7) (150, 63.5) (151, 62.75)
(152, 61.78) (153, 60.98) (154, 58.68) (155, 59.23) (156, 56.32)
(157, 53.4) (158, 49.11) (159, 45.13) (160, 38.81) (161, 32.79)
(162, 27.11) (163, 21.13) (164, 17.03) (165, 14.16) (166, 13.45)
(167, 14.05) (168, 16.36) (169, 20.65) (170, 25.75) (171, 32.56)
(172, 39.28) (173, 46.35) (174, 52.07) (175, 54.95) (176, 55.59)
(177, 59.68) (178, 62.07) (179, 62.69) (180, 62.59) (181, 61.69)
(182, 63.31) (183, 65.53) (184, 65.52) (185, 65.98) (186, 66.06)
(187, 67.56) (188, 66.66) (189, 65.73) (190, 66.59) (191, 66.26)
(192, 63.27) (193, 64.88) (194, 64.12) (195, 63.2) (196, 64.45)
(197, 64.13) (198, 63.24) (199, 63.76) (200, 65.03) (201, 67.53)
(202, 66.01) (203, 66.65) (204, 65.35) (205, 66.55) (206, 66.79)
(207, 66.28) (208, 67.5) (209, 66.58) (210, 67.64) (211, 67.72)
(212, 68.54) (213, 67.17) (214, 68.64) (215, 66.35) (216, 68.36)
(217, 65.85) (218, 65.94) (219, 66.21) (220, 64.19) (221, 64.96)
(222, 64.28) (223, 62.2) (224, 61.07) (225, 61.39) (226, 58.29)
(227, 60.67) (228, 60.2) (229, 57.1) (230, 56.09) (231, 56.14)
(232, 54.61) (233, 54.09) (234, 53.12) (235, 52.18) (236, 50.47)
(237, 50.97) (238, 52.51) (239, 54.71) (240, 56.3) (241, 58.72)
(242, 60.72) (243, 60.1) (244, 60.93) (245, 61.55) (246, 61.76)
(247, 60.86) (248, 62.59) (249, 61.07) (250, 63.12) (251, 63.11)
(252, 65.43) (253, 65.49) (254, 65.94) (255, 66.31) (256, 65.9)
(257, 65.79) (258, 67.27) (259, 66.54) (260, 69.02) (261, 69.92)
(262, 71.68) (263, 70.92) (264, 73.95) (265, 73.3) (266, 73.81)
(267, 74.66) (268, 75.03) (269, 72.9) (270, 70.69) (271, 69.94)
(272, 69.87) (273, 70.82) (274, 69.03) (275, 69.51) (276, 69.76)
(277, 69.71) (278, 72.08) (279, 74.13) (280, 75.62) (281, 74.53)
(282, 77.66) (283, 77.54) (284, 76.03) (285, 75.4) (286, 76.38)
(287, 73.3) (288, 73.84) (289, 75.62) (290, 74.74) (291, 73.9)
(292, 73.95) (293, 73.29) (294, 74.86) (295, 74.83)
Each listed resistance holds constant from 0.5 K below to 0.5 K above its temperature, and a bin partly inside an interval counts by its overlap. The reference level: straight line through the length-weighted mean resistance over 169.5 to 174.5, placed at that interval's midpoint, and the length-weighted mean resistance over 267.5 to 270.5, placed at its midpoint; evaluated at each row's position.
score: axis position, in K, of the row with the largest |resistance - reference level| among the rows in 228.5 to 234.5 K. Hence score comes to 234 K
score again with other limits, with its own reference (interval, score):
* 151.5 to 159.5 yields 152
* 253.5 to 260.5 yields 257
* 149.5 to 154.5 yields 150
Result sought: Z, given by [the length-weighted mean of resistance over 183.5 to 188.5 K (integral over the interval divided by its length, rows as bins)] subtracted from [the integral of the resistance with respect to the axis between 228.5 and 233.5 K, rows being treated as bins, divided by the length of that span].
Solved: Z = -11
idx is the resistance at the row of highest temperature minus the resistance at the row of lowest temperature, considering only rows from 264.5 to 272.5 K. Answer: -3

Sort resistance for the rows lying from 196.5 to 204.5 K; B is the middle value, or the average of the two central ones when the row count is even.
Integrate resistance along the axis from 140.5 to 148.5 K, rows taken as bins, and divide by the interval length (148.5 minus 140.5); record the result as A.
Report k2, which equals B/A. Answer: 1.06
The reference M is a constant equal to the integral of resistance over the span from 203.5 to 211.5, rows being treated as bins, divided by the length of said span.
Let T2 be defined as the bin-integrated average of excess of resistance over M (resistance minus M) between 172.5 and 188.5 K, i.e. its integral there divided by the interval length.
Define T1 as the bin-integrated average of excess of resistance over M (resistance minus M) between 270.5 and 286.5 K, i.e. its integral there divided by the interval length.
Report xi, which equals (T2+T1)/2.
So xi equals 0.3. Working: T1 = 6.2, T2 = -6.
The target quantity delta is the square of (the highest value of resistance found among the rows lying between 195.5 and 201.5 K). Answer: 4560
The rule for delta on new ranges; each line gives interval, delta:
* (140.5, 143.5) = 4142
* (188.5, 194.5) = 4434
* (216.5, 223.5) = 4384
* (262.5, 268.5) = 5630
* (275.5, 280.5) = 5718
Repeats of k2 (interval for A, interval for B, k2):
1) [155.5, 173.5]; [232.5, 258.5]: 1.95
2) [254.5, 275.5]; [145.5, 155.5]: 0.87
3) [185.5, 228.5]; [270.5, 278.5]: 1.07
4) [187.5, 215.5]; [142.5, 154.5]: 0.93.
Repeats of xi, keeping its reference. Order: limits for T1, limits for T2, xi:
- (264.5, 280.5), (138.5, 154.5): 0.0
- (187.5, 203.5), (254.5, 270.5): 1.0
